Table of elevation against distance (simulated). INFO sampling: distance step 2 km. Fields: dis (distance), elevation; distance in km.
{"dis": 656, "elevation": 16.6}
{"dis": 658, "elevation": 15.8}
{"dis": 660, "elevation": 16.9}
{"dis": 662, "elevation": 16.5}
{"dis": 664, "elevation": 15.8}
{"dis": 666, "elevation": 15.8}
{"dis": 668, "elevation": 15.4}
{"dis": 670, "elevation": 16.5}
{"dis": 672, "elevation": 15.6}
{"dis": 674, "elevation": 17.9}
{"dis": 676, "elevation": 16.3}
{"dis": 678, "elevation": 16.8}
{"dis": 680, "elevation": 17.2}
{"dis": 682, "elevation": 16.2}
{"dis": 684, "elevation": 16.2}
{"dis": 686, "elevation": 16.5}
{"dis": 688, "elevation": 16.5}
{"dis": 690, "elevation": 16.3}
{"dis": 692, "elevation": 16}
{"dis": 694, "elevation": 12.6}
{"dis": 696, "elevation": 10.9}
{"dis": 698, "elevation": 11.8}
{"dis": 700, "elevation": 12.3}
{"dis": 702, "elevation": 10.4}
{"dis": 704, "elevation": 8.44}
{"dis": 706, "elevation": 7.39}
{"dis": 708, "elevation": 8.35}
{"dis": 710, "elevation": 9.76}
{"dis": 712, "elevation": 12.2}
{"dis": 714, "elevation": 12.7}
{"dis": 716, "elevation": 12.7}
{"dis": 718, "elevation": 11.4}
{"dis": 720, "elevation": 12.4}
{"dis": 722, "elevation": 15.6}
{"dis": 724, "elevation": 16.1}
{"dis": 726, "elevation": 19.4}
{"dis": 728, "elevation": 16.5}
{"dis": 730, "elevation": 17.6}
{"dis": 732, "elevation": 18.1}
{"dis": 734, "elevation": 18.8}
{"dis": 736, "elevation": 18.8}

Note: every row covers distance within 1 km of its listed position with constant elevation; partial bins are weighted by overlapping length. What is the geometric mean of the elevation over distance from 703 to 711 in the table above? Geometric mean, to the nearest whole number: 8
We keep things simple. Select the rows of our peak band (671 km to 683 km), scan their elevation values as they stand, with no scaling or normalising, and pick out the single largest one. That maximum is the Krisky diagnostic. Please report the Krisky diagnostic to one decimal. 17.9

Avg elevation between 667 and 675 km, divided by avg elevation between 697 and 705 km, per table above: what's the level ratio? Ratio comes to 1.52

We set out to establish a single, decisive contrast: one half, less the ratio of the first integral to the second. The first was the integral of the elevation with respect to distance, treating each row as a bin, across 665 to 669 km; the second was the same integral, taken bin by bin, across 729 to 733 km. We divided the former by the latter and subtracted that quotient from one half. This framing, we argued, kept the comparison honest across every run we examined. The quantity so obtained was -0.4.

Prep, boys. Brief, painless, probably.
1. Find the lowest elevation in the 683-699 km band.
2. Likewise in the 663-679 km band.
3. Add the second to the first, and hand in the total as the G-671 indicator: 26.3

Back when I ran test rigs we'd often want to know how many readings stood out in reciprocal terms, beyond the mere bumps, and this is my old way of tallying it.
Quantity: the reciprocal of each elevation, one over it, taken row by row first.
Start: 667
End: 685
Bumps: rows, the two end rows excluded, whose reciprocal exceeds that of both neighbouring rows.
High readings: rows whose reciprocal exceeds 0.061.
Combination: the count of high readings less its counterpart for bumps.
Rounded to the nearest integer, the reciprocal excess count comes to 3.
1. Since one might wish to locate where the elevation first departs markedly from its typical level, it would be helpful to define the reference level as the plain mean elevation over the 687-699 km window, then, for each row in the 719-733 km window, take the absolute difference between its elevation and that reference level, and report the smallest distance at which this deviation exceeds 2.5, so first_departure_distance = 726 km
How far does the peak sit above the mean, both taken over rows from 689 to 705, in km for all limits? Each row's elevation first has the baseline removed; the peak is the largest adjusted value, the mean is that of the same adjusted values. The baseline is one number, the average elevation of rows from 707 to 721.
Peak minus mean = 3.96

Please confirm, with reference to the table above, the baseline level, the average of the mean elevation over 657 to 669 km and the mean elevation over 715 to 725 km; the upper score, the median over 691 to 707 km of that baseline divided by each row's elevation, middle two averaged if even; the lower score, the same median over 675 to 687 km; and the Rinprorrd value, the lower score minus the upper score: -0.40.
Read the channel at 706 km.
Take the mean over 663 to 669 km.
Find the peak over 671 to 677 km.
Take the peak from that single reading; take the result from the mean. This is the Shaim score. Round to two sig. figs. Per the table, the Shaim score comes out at 26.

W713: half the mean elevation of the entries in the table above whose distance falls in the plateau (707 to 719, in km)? 5.6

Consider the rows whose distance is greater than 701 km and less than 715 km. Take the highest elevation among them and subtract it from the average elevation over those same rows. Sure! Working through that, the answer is -2.8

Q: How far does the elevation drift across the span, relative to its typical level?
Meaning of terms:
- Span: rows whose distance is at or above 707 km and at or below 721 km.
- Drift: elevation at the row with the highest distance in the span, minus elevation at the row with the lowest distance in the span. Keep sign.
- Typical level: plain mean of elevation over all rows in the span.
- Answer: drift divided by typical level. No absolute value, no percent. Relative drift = 0.4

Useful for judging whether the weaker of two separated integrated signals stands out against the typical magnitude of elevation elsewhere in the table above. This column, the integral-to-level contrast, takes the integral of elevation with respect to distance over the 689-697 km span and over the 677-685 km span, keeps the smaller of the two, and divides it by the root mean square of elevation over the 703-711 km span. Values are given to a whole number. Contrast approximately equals 13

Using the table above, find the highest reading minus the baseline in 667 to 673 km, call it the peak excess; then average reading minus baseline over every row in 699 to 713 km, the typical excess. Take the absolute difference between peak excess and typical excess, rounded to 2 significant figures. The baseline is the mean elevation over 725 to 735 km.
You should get 6.7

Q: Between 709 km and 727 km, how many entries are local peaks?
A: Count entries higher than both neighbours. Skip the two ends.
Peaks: 0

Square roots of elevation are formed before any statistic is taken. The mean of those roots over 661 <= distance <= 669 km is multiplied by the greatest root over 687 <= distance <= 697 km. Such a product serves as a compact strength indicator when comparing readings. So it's 16.2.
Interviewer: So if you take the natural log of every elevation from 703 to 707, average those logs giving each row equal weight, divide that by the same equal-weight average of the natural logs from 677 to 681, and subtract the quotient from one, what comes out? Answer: 0.27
